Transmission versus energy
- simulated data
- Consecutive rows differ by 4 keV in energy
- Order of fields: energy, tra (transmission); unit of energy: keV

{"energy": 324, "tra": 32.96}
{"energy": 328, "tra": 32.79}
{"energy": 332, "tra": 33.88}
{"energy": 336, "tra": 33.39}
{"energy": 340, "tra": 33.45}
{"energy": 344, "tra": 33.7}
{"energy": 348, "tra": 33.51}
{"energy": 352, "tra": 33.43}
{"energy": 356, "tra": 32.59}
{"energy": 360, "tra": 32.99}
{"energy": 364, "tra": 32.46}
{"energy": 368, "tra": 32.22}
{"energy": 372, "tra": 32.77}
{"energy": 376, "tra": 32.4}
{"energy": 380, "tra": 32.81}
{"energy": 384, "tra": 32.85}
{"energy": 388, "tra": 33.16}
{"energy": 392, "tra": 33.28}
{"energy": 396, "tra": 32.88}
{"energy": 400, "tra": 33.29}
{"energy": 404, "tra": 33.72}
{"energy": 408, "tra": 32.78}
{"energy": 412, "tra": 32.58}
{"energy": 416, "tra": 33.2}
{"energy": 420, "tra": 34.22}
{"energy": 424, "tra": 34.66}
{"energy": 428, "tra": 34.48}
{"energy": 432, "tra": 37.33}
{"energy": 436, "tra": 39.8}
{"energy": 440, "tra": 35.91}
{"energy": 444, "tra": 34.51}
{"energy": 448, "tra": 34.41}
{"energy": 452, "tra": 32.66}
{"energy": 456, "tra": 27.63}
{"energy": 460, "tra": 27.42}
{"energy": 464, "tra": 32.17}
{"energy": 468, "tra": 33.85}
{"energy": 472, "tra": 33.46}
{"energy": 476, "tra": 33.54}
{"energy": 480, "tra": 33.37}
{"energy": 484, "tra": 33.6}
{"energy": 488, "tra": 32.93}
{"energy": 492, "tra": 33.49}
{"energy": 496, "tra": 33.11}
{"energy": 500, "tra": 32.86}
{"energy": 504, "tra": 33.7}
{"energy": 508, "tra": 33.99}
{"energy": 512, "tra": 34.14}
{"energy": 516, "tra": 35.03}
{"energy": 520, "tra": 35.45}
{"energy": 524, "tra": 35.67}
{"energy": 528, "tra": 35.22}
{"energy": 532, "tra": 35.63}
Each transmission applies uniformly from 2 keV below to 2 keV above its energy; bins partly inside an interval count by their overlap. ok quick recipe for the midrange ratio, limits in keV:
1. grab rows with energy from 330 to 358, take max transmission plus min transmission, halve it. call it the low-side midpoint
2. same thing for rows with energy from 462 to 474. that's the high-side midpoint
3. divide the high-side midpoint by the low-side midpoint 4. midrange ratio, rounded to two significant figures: 0.99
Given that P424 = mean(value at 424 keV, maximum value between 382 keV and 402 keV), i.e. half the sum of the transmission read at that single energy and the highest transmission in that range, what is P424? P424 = 34.0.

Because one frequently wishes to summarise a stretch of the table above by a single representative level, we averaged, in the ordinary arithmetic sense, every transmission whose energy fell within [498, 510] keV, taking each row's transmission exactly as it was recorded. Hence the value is 33.5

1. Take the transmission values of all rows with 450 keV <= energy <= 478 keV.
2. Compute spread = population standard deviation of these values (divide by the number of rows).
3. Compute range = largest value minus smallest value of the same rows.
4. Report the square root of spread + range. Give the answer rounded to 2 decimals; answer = 3.00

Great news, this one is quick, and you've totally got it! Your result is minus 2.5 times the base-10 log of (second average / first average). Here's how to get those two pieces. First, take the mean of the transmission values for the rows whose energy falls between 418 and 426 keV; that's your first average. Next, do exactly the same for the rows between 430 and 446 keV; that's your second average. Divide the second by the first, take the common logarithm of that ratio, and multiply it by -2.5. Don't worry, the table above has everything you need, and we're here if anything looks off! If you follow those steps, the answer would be -0.07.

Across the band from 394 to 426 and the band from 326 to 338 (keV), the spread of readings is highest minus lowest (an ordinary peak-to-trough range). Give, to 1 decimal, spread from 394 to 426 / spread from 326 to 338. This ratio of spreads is 1.9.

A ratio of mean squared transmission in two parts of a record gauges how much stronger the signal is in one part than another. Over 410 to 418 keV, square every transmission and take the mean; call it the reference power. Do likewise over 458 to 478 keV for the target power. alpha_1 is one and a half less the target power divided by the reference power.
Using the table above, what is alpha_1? 0.54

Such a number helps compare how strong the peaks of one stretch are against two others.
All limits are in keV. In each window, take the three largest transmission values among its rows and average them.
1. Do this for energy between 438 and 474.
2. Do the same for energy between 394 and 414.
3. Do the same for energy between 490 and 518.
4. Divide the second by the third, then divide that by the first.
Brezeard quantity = 0.0277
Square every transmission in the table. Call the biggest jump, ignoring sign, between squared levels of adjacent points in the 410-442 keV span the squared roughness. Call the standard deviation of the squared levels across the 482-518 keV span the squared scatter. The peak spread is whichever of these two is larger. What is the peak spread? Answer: 295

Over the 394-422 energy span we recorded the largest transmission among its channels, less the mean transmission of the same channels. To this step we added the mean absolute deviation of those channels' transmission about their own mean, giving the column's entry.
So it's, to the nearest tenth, 1.4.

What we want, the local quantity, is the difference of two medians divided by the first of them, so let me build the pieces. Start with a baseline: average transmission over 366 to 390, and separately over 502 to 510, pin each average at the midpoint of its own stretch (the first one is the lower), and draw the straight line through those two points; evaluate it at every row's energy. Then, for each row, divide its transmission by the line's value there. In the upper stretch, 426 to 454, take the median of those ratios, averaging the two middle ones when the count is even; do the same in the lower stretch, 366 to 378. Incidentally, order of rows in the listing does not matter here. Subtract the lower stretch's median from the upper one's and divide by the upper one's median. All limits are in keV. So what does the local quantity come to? 0.05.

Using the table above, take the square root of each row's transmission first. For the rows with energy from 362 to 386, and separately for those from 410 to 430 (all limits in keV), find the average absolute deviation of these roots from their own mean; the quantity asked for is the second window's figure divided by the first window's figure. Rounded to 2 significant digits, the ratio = 3.3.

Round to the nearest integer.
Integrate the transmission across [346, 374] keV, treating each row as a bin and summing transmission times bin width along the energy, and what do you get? 920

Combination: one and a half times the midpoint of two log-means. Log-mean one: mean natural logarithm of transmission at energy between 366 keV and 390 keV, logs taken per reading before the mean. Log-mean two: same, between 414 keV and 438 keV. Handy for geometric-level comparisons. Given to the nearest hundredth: 5.29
